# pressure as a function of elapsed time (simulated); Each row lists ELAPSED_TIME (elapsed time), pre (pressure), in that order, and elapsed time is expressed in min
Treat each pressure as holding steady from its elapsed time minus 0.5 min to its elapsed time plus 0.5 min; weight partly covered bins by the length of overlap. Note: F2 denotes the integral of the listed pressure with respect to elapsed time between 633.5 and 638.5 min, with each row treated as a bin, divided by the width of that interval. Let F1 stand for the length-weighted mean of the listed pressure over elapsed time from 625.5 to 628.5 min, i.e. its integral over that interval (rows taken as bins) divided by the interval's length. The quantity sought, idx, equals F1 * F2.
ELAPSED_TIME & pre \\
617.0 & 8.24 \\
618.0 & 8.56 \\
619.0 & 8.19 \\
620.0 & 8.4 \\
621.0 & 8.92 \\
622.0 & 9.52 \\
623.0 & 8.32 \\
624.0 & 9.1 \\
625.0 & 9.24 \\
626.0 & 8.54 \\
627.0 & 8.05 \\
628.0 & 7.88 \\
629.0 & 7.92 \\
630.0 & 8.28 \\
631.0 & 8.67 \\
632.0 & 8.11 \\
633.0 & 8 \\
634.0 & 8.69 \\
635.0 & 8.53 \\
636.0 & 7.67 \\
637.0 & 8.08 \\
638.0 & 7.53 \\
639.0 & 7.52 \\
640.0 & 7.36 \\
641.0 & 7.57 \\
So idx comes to 66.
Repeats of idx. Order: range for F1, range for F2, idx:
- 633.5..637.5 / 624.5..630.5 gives 69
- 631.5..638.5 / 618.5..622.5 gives 71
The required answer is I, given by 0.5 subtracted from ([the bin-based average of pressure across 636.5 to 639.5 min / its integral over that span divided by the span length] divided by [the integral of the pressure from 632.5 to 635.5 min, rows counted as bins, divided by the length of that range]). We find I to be 0.42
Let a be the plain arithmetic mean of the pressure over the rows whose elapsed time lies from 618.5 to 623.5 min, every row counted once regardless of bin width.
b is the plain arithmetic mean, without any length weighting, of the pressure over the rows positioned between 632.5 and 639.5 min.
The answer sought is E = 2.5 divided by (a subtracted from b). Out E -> -4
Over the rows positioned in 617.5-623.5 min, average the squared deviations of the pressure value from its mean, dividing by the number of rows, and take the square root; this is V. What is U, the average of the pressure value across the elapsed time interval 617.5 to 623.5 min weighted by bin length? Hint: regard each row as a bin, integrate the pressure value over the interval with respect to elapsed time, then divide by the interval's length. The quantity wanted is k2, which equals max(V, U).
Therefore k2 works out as 8.65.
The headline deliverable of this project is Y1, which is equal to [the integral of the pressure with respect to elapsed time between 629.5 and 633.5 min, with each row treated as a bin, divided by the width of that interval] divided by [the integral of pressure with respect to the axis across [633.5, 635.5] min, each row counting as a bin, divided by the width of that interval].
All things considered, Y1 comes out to 0.96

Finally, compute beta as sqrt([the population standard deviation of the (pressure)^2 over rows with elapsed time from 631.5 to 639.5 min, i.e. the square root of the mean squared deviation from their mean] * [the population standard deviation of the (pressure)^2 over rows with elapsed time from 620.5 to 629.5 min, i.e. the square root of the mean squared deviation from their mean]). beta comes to 8.1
